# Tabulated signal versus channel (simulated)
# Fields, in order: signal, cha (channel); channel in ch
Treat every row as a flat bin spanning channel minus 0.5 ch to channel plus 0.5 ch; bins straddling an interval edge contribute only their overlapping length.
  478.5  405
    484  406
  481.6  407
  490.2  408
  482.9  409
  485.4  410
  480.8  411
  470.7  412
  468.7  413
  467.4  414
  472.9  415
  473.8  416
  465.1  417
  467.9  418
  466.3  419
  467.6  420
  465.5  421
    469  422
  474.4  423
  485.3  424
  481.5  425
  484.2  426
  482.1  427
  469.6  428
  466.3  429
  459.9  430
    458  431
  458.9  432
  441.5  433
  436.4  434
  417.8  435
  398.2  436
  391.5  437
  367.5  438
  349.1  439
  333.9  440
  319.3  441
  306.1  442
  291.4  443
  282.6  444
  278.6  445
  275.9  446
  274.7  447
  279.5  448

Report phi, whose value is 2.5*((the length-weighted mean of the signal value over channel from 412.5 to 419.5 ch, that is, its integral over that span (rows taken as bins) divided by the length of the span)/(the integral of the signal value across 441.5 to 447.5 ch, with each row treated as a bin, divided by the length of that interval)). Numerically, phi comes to 4.1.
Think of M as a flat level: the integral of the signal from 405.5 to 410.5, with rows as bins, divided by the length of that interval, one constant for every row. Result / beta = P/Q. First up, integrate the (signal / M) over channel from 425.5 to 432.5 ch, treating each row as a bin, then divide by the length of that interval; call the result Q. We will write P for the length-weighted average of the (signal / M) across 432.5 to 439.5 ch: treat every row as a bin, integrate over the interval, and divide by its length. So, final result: 0.85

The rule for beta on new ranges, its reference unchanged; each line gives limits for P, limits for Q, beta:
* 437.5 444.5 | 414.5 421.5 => 0.69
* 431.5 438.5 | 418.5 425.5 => 0.88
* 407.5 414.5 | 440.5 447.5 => 1.65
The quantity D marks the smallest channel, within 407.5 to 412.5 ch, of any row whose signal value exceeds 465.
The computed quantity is 408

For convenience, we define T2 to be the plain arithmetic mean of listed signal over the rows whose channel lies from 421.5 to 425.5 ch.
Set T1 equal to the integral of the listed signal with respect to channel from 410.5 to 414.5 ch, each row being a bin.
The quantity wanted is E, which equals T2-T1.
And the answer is -1410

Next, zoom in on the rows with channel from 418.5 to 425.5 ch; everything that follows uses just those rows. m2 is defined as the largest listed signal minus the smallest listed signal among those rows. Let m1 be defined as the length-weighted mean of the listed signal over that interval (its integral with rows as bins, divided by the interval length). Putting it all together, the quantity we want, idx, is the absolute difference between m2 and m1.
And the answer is 453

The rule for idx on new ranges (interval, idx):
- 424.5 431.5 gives 445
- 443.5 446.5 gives 272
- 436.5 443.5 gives 237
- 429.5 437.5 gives 364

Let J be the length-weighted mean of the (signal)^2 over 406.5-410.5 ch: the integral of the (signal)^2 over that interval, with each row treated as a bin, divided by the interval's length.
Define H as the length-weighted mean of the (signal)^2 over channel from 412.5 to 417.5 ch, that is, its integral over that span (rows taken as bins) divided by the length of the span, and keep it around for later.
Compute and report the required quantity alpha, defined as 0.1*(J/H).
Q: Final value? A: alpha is 0.11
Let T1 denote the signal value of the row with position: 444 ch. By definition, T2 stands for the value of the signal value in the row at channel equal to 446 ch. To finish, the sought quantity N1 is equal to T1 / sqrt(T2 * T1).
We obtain 1.01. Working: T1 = 282.6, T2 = 275.9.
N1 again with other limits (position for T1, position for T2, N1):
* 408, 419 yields 1.03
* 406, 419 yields 1.02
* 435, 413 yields 0.94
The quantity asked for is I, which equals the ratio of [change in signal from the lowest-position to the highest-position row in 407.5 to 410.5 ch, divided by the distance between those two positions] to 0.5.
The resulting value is -5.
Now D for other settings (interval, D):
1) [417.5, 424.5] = 418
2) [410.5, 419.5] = 411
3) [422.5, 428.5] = 423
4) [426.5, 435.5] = 427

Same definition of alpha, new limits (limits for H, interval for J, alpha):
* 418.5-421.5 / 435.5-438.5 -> 0.07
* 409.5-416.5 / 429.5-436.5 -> 0.09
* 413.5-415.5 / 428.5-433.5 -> 0.09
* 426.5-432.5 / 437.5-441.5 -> 0.05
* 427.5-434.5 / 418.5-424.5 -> 0.11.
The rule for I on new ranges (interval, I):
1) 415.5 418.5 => -6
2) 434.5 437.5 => -26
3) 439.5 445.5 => -22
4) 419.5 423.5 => 5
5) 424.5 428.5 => -8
